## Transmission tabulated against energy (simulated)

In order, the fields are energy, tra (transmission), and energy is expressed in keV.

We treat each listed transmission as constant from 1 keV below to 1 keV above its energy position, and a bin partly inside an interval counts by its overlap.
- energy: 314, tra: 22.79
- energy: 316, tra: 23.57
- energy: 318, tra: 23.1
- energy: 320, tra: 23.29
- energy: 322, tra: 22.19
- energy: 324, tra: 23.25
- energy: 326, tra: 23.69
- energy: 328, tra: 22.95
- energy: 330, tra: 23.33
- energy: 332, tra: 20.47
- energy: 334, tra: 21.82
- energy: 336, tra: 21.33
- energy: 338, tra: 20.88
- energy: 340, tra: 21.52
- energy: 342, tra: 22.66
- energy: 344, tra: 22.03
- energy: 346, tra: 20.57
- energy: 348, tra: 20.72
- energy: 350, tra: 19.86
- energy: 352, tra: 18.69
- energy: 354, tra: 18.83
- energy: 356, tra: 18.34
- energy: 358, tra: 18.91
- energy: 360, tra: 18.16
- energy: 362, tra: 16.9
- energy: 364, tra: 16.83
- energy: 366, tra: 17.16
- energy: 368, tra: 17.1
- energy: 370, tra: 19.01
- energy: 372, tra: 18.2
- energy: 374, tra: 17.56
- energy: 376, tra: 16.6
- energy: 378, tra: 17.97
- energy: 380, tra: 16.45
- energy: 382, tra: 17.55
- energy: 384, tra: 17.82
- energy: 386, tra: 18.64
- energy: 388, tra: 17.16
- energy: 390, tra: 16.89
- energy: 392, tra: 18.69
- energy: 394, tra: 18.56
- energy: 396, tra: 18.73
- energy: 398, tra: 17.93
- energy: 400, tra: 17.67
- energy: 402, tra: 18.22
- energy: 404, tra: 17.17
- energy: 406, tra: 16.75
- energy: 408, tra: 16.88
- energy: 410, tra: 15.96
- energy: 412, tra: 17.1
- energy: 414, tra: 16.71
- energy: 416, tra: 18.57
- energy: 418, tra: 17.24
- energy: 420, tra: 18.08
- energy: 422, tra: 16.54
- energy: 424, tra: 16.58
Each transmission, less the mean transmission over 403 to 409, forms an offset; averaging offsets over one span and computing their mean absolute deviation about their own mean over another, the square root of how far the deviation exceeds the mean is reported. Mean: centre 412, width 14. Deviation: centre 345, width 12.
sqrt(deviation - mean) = 0.9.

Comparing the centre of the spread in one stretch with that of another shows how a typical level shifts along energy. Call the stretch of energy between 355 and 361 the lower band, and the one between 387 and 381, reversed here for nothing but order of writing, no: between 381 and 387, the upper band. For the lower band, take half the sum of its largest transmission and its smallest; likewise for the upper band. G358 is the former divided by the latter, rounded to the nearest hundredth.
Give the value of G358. 1.02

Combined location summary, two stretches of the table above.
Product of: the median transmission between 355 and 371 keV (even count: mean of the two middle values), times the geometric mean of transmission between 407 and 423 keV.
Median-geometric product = 302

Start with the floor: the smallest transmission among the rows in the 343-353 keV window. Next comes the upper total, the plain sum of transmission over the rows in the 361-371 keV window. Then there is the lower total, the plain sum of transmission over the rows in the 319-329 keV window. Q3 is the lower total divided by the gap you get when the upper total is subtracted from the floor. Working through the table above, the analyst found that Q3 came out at -1.69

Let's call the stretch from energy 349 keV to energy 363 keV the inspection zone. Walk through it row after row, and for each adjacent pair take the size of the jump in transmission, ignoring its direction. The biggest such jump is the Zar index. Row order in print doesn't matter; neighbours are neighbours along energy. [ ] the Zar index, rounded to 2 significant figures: 1.3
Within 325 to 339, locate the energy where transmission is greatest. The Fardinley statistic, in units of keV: 326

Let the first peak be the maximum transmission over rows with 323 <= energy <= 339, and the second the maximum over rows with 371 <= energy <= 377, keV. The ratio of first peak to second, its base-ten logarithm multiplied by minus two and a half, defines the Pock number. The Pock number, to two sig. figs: -0.29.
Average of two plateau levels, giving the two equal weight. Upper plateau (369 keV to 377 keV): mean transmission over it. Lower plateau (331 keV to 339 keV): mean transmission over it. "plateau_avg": 19.5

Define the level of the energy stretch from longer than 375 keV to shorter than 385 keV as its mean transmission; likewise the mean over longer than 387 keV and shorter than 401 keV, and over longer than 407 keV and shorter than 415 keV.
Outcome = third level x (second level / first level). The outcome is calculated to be 17.3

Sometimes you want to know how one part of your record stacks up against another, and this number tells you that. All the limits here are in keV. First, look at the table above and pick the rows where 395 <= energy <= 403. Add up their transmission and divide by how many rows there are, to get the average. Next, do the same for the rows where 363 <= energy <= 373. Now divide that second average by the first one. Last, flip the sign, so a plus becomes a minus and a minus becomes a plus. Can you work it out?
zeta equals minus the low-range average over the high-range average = -0.97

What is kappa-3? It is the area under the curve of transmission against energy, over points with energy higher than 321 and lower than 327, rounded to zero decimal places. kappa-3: 138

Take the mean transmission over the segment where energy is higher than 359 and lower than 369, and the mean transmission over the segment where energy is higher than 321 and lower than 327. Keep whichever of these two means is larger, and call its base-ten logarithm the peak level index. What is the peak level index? 1.363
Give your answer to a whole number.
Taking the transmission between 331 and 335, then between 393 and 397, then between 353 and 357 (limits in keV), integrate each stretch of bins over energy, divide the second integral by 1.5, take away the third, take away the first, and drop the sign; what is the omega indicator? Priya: 109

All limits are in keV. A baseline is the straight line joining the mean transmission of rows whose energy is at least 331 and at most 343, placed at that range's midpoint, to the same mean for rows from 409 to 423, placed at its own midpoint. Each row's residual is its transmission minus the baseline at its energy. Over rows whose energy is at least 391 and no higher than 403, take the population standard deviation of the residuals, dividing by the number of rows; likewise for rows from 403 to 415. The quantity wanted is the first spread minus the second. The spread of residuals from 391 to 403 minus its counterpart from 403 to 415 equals -0.10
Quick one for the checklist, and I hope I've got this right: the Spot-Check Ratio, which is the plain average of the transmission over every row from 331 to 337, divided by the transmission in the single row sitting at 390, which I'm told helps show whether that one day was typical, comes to 1.26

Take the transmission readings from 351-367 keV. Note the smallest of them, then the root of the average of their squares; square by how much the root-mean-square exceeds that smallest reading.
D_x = 1.4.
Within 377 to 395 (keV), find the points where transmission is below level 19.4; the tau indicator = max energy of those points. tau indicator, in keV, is 394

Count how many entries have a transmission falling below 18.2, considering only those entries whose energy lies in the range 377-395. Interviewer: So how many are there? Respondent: 6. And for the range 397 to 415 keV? 8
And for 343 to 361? 1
